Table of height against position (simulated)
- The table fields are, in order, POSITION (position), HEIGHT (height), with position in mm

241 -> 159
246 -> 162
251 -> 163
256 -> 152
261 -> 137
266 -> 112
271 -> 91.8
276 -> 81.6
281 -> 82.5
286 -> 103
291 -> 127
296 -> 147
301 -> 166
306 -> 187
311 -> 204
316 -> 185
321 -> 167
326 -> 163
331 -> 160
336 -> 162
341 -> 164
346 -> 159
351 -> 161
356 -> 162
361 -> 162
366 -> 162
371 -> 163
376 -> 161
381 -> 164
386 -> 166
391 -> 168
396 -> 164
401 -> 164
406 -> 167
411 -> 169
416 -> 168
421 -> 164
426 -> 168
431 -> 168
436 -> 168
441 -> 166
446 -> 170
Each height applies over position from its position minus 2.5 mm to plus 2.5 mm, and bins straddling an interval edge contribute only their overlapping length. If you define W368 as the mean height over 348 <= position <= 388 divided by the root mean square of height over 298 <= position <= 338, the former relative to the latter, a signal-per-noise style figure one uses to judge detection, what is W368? 0.93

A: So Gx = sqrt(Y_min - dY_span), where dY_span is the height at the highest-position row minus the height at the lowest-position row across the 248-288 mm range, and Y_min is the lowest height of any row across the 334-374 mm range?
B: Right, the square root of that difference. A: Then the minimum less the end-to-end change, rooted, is 15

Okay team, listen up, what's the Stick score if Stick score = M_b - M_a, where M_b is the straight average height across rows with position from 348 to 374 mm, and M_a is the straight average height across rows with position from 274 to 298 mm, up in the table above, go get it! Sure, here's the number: 54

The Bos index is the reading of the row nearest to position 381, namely 164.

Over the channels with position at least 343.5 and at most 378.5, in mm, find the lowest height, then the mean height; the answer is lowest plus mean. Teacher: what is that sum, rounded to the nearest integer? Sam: 320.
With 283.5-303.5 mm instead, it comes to 239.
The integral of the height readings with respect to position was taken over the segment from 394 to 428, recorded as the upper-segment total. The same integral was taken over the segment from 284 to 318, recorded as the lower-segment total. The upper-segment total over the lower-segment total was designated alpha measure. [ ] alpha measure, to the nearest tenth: 1.0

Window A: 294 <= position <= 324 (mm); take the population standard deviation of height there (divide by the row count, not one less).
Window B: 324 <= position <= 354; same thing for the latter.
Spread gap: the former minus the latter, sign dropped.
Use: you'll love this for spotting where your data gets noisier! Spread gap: 17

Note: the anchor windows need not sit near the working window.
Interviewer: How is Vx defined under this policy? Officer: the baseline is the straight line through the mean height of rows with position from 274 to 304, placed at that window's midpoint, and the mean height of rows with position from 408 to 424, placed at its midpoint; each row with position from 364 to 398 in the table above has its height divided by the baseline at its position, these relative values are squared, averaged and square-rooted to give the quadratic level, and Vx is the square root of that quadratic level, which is 1.03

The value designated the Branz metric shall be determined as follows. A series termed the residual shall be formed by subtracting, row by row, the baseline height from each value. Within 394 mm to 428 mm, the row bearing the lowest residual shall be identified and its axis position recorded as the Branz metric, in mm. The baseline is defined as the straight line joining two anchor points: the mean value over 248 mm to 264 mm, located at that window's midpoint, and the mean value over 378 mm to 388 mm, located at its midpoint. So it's 421 mm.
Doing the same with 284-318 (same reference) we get 286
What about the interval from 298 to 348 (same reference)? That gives 346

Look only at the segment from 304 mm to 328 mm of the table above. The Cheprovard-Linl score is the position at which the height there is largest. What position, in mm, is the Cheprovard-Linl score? 311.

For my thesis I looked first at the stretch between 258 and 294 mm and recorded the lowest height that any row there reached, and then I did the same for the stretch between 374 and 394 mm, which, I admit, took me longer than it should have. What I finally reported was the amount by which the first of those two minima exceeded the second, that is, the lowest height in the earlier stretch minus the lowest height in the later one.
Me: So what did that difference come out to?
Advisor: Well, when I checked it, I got -79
